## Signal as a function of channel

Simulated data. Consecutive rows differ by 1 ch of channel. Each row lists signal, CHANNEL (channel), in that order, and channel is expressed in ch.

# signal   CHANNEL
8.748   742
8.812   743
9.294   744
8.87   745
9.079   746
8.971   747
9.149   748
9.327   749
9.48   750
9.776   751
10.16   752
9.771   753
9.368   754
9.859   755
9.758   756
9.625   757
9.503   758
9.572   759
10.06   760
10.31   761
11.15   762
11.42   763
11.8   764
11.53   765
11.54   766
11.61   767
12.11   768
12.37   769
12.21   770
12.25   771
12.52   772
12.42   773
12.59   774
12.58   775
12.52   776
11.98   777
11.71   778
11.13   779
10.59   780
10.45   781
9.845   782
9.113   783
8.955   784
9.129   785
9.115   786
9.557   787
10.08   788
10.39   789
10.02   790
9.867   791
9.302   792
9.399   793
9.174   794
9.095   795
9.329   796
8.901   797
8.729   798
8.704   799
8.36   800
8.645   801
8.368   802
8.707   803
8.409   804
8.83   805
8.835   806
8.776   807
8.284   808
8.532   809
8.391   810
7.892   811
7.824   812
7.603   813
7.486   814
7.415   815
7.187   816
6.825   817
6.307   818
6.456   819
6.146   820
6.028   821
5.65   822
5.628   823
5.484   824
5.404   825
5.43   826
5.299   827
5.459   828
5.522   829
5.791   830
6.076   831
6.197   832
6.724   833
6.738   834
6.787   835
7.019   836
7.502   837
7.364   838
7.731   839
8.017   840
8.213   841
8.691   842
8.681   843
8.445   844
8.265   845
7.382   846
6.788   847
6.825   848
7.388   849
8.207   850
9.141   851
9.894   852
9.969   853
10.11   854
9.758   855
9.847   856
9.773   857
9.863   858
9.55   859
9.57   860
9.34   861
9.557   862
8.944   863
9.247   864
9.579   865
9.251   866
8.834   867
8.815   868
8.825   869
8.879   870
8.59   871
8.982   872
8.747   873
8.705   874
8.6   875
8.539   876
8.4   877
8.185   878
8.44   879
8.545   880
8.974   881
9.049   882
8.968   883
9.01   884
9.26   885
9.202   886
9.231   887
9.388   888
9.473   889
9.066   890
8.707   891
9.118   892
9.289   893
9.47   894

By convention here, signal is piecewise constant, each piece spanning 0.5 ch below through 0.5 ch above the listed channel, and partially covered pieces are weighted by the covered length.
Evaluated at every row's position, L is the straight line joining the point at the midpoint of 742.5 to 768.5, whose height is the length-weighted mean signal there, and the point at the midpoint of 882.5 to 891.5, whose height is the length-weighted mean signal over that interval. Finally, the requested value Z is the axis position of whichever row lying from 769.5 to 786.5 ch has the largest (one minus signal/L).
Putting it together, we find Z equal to 784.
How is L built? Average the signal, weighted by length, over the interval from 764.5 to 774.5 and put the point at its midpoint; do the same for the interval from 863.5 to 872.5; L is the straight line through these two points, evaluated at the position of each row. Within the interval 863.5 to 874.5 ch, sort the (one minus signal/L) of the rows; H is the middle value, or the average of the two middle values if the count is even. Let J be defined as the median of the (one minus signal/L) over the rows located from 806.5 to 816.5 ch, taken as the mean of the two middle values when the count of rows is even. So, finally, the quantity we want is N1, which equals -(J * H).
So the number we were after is 0.00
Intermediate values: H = 0.01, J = 0.27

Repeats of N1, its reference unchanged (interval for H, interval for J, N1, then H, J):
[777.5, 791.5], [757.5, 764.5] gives -0.02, 0.13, 0.17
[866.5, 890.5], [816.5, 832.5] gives 0.00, 0.01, 0.45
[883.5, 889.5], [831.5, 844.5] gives 0.02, -0.10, 0.25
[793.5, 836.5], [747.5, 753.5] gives -0.07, 0.30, 0.24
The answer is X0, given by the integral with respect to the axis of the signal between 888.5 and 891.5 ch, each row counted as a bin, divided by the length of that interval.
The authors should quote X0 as 9.1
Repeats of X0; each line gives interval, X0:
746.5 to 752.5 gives 9.5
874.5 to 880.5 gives 8.5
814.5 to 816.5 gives 7.3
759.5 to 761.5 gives 10.2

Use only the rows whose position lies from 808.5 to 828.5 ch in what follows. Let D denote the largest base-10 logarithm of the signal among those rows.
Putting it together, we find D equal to 0.93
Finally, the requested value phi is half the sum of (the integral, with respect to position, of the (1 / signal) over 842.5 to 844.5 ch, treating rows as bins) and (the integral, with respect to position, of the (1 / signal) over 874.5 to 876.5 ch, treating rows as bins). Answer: 0.23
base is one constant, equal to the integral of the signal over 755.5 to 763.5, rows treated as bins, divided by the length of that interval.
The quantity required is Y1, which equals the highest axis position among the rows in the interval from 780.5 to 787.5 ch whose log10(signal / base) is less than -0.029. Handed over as 786 ch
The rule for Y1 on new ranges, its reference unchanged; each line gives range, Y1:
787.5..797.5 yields 797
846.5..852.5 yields 851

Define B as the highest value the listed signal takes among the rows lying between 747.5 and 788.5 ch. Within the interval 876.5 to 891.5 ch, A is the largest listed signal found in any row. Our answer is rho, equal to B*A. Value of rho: 119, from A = 9.473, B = 12.59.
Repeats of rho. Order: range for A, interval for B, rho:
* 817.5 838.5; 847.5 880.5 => 76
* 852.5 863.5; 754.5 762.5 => 113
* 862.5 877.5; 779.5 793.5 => 101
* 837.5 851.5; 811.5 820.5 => 72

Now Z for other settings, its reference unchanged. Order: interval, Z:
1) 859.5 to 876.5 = 876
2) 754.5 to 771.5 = 758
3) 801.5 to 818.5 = 818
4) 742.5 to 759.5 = 743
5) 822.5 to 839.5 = 827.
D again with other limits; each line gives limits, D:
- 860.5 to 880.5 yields 0.98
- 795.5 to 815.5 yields 0.97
